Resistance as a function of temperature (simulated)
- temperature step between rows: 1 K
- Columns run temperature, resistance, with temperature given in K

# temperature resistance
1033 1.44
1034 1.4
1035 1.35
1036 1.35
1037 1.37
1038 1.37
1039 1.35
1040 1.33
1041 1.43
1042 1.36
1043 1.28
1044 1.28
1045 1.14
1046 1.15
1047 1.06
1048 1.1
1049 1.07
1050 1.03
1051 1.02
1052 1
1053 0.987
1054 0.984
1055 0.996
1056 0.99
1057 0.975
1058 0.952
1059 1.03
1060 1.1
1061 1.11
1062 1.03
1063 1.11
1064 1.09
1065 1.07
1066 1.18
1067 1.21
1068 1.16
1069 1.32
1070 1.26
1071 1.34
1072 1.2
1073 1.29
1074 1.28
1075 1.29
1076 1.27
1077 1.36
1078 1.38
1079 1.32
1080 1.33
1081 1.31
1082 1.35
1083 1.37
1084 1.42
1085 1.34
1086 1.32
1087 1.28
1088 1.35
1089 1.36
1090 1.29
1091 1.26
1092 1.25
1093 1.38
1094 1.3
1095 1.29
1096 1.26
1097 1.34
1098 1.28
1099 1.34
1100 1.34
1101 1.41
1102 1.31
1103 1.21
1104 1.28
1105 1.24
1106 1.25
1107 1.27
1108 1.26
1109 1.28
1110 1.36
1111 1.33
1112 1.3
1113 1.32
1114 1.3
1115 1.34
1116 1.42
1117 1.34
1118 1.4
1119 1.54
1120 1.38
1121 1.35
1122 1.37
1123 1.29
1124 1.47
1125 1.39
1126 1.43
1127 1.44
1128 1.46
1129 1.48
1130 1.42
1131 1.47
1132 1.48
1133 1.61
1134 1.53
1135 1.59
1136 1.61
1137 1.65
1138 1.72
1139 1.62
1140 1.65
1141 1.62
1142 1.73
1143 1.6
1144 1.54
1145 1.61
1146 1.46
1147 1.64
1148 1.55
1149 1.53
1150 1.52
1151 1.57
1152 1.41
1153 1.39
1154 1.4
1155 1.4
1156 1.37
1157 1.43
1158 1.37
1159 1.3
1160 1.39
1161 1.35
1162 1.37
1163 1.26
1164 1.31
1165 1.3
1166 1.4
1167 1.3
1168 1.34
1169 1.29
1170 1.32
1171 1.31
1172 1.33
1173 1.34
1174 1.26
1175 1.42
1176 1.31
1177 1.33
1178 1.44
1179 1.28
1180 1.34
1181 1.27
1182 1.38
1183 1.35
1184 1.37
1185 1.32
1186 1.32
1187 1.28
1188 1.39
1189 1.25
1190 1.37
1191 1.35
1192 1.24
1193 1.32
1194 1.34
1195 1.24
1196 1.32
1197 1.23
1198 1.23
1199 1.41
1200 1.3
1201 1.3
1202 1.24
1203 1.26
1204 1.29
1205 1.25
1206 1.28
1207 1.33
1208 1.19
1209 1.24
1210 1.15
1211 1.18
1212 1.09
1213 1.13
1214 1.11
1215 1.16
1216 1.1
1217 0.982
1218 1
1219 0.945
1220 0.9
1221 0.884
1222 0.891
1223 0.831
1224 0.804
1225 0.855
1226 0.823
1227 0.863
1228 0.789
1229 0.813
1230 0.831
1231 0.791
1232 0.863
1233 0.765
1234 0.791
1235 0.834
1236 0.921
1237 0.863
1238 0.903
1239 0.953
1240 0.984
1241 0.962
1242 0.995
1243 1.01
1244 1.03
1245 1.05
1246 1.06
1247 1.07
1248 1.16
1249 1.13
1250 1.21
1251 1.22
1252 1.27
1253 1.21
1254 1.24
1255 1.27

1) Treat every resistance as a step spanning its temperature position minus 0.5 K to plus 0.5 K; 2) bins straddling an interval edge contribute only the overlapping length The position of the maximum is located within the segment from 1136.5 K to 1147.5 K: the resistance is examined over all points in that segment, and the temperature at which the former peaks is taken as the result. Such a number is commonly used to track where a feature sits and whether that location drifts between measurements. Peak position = 1142 K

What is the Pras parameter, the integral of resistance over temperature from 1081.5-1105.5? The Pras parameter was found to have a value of 32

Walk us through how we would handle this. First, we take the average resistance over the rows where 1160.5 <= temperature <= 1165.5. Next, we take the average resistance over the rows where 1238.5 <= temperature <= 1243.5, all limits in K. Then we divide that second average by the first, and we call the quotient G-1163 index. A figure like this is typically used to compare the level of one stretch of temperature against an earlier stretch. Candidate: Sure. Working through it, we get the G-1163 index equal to 0.74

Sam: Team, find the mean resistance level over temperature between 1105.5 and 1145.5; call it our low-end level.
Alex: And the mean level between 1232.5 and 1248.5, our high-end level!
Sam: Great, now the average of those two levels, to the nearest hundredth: 1.21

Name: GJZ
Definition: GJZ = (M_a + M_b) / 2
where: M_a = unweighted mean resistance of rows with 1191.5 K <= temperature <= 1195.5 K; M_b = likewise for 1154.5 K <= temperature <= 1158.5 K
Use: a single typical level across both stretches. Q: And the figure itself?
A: 1.34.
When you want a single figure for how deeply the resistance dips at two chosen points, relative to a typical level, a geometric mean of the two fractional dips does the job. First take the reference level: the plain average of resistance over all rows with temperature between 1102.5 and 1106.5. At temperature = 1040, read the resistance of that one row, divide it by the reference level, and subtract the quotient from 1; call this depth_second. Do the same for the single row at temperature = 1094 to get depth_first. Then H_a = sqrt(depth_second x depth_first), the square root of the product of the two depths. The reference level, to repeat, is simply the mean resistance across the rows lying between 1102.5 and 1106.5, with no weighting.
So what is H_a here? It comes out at 0.055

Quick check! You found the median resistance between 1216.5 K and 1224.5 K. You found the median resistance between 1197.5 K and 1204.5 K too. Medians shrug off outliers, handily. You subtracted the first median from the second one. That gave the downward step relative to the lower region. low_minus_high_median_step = 0.39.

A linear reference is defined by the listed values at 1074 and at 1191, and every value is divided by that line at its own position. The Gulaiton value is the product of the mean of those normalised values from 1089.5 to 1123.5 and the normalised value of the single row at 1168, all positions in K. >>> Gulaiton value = 1.02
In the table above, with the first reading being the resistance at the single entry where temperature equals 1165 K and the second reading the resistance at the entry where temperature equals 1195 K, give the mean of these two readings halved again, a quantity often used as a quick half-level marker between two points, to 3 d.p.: 0.635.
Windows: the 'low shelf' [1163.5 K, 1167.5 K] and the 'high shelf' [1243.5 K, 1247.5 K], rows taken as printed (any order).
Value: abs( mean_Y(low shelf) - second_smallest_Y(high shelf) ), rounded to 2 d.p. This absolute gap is 0.28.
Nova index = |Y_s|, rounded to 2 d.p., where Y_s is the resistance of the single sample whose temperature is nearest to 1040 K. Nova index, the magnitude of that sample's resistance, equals 1.33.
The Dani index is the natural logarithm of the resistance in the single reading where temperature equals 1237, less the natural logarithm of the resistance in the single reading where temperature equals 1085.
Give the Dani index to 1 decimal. -0.4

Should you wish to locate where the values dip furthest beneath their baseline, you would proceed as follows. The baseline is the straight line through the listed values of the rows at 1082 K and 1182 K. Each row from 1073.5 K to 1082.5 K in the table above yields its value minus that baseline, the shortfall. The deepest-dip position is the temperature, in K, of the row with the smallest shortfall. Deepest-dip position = 1076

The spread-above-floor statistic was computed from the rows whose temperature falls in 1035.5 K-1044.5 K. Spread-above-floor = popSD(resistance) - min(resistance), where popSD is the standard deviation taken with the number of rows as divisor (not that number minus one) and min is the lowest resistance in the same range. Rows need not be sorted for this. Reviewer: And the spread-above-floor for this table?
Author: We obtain -1.24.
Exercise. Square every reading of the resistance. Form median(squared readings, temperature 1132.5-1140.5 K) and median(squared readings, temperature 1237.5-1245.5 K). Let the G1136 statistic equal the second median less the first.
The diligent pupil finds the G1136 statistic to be -1.6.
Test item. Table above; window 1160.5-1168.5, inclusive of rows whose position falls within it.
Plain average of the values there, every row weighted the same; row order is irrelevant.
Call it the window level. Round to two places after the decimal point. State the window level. 1.33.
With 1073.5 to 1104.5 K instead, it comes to 1.32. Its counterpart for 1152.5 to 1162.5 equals 1.38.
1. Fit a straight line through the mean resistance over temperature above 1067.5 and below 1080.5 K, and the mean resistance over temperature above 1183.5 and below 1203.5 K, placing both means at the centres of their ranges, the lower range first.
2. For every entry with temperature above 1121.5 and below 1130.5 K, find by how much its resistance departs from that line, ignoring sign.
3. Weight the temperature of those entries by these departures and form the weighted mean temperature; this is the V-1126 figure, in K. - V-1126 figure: 1126.7 K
